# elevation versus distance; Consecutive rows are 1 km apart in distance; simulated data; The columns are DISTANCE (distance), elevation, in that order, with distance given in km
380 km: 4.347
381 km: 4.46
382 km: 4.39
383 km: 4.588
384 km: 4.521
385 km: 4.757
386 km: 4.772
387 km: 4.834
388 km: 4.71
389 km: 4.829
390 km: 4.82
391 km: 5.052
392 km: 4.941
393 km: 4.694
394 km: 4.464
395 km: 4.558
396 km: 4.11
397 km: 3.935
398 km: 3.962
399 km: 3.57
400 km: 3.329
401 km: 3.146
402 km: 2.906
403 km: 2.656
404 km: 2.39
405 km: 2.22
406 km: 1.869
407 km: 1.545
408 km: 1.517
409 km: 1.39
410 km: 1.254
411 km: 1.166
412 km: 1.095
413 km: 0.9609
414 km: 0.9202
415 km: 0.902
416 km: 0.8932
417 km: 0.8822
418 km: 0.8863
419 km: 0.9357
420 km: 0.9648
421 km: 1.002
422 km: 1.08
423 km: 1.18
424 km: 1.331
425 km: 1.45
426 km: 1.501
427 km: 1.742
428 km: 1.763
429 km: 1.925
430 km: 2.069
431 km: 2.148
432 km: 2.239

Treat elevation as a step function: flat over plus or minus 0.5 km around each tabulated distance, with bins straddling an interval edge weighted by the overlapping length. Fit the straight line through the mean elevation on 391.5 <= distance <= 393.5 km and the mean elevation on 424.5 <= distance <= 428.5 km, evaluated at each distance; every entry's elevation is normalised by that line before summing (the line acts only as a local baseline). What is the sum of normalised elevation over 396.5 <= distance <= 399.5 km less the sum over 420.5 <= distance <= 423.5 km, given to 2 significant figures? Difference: 1.1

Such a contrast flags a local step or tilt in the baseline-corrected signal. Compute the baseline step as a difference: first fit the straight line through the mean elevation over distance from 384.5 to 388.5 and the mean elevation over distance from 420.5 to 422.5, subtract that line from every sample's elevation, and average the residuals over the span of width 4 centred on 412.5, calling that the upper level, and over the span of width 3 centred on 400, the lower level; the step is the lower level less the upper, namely 1.0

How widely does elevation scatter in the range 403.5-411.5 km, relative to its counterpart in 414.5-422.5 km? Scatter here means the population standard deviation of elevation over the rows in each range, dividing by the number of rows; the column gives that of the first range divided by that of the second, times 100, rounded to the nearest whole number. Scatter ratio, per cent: 644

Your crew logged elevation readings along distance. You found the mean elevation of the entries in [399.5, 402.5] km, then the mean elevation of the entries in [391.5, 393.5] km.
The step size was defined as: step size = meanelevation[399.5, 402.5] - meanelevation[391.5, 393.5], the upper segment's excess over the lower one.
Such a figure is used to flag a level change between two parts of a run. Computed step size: -1.69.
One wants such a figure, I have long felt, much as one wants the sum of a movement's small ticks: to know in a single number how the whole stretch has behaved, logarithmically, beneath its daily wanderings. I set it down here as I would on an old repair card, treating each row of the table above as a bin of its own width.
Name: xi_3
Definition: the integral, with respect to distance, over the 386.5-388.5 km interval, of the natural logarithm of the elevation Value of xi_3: 3.13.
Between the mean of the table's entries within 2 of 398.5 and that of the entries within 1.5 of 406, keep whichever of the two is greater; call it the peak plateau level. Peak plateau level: 3.7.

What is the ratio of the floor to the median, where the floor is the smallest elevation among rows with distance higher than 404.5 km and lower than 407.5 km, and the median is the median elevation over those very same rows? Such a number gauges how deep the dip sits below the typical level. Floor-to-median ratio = 0.83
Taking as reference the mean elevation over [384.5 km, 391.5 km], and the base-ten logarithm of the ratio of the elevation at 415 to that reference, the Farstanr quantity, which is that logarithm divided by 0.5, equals -1.46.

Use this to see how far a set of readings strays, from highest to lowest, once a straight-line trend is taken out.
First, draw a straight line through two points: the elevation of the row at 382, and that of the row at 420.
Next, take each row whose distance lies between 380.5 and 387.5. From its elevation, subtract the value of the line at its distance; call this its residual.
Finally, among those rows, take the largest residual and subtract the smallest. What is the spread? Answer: 0.9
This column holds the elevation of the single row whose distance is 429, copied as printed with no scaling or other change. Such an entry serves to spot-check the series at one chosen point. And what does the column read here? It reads 1.925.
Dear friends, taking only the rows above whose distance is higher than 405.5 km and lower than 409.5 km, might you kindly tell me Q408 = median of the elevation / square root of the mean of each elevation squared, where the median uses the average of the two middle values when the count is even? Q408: 0.96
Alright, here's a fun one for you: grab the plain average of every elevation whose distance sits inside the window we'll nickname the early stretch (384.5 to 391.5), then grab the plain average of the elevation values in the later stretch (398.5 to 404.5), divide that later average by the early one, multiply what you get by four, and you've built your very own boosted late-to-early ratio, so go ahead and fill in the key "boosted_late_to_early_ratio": 2.5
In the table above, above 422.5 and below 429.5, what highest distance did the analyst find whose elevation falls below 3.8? 429 km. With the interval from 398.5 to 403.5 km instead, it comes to 403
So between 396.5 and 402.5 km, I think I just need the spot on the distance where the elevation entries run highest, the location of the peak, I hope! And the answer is 398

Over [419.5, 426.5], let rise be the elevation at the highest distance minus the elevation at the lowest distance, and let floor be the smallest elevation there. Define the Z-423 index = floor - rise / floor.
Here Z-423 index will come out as 0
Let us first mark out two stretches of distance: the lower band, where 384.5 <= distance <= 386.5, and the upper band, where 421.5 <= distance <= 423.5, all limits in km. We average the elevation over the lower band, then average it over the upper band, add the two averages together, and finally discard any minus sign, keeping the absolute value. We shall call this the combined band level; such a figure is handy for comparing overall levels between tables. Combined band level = 5.9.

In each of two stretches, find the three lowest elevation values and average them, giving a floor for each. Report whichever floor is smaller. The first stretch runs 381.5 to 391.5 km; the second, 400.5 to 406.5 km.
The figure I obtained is 2.16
